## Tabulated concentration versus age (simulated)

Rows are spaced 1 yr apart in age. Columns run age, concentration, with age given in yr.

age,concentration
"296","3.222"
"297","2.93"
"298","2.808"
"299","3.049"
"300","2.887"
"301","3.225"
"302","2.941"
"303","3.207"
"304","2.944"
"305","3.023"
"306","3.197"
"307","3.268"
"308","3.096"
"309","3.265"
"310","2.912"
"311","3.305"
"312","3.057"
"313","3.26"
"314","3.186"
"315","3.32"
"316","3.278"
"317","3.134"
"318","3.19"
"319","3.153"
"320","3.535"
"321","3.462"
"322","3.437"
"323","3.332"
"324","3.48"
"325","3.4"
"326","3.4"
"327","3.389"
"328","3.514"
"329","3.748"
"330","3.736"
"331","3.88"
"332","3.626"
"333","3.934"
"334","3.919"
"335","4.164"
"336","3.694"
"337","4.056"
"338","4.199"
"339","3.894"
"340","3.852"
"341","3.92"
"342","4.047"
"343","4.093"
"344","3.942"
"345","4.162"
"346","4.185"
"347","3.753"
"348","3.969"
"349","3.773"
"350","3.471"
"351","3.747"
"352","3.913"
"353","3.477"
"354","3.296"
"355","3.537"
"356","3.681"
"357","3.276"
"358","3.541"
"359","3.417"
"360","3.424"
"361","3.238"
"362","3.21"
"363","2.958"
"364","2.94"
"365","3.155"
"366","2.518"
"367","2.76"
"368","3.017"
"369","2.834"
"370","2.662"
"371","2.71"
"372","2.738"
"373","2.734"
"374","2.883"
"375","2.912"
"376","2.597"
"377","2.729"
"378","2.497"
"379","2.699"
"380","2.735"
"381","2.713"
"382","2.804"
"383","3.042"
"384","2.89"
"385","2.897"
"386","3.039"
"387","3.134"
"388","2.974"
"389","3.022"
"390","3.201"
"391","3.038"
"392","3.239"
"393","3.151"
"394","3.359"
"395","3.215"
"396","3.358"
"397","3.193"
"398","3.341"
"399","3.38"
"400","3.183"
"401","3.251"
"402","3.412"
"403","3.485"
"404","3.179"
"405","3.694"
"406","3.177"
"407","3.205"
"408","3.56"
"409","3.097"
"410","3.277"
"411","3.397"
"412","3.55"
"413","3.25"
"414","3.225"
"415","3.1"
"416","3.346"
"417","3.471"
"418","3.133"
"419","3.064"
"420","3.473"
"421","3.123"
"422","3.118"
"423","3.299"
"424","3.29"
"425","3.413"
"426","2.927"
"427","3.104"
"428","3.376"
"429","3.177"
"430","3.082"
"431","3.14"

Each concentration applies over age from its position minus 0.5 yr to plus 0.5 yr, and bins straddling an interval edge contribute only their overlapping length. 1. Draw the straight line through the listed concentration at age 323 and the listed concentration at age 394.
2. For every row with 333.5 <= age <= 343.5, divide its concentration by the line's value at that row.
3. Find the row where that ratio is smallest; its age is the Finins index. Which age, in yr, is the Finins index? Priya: 336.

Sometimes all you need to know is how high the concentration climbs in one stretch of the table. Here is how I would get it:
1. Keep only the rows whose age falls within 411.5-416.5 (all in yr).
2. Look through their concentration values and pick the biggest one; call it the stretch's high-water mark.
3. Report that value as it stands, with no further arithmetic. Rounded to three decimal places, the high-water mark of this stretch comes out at 3.550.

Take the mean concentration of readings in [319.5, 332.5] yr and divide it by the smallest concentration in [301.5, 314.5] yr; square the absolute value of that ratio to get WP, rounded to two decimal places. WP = 1.47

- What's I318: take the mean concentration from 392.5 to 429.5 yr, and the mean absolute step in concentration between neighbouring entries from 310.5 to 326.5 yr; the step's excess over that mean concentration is -3.16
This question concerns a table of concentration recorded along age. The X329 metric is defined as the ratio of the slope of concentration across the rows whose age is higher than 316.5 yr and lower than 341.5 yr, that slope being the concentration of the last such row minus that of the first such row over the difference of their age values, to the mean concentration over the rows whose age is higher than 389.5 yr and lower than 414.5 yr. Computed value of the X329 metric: 0.010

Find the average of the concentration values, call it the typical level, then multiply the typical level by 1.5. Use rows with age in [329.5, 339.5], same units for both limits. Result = 5.9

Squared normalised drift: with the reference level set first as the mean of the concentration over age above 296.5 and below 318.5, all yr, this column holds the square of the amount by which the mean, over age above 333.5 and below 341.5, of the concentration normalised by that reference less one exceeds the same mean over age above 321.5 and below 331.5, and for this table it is 0.02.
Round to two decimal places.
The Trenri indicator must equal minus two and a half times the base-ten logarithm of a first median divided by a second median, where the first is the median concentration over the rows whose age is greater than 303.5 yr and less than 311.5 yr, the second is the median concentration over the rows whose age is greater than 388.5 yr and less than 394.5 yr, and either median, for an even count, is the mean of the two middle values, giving 0.01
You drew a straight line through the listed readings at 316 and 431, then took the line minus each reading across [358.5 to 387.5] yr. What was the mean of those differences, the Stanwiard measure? 0.3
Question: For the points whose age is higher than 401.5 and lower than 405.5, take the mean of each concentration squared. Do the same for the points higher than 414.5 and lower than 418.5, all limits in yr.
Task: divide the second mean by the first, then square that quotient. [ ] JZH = 0.81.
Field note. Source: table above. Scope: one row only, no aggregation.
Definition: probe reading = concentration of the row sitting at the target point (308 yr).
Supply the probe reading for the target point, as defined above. 3.096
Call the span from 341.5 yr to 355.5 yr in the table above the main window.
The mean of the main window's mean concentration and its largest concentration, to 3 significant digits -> 4.00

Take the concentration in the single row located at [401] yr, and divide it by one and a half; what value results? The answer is 2.17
